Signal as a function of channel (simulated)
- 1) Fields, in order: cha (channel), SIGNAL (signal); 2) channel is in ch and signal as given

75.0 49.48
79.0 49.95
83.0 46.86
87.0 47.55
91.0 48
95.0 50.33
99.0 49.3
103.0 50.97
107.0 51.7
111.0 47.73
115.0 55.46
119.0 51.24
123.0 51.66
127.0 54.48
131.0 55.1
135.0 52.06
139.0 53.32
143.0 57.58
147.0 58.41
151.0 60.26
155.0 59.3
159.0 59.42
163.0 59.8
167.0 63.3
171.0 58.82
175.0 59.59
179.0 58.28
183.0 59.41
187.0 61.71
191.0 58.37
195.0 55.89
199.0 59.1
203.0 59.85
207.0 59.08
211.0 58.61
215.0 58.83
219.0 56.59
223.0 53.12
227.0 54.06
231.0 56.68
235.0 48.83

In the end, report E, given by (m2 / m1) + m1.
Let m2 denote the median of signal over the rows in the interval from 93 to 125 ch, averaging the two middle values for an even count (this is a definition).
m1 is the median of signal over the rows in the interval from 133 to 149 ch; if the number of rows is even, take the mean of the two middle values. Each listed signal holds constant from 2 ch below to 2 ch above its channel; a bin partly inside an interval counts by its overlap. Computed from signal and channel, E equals 56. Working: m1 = 55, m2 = 51.1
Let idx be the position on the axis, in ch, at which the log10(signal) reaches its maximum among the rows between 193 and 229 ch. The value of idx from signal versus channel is 203.0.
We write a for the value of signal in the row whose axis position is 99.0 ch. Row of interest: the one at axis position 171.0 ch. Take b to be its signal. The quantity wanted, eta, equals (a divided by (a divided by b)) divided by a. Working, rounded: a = 49.3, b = 58.82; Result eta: 1.19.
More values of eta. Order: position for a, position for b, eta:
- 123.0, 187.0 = 1.19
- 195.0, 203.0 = 1.07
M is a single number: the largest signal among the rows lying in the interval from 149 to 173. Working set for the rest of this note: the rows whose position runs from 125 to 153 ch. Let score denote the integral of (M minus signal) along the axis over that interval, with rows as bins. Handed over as 208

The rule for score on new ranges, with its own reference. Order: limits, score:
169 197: 124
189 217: 133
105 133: 303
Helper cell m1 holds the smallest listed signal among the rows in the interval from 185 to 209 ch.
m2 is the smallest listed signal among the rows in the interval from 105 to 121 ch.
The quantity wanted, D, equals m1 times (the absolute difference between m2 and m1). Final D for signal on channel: 456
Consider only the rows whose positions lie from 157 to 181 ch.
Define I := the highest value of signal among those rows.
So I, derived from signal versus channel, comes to 63.3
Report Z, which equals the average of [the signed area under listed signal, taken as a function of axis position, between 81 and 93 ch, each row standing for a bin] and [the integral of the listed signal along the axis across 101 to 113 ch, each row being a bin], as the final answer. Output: 586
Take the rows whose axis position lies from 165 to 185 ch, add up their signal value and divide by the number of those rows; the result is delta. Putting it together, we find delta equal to 60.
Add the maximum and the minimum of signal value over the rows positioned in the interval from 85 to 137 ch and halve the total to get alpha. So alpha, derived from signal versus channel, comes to 52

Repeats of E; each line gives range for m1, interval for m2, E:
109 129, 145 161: 53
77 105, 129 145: 50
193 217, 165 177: 60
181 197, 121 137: 60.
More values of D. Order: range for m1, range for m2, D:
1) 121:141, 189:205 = 219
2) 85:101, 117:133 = 175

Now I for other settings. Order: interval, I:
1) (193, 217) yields 59.85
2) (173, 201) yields 61.71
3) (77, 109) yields 51.7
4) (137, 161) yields 60.26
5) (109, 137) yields 55.46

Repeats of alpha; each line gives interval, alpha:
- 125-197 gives 58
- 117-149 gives 55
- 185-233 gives 57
